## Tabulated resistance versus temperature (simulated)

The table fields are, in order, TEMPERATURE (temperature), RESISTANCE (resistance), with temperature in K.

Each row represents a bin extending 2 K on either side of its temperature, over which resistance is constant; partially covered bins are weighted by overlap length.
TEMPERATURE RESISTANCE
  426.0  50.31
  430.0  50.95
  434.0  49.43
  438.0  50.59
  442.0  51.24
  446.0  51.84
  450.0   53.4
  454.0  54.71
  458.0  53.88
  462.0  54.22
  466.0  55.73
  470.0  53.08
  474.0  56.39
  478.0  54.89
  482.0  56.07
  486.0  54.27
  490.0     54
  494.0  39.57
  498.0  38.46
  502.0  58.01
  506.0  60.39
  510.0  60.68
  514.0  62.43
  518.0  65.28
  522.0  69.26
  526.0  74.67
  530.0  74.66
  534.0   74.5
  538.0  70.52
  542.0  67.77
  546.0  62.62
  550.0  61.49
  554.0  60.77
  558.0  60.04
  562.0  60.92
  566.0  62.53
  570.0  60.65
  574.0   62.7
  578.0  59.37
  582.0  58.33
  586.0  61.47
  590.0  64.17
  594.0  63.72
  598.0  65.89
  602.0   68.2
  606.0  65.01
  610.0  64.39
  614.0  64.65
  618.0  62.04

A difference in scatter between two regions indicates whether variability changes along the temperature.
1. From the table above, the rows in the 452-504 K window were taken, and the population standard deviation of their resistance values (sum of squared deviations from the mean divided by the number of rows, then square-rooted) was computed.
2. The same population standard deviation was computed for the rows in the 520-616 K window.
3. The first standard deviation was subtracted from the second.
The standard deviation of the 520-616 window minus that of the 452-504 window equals -1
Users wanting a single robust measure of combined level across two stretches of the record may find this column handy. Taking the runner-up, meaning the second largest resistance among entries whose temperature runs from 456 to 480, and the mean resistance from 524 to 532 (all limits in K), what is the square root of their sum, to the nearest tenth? 11.4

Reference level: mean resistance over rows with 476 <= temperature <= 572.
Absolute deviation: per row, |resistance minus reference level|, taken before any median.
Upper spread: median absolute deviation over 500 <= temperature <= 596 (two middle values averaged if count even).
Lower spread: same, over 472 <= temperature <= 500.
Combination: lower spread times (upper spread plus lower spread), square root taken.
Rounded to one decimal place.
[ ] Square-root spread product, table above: 7.5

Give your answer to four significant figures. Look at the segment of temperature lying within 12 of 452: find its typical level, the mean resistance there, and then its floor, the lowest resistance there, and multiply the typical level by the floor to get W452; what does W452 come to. 2727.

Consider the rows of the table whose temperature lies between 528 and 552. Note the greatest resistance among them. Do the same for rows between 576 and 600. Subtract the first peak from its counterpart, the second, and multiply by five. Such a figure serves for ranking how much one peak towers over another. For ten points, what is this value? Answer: -44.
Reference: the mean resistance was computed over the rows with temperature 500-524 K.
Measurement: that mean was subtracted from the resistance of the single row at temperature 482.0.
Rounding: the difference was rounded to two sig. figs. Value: -6.6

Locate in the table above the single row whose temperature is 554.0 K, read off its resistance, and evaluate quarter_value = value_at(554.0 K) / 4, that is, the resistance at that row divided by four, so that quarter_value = 15.2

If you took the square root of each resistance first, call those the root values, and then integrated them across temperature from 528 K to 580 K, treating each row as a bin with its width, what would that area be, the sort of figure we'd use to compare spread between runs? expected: 417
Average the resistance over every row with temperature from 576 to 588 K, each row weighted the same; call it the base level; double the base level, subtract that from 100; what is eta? -19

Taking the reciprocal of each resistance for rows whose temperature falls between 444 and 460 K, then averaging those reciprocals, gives 0.0187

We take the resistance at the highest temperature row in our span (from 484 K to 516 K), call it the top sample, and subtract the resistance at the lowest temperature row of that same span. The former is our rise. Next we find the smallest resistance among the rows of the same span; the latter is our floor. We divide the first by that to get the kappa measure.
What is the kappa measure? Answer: 0.212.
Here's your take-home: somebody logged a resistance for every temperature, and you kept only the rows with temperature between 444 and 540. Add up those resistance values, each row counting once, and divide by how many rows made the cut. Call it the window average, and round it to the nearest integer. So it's 58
